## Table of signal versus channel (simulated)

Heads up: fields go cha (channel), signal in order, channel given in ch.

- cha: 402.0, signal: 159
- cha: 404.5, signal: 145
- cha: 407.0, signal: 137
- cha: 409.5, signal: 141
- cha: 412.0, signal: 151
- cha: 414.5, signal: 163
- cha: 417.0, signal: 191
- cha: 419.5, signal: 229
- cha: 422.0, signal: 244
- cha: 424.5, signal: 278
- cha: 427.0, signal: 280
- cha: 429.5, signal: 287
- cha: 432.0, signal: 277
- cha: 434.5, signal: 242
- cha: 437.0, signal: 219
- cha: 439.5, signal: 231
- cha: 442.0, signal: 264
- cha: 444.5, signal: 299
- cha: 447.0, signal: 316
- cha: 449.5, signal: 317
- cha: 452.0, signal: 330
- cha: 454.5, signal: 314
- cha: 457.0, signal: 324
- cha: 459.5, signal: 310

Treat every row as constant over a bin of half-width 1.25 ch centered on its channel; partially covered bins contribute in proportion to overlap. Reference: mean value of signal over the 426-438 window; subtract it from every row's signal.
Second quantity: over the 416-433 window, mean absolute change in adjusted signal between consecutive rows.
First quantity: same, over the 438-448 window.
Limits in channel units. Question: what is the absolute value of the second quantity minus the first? 10.7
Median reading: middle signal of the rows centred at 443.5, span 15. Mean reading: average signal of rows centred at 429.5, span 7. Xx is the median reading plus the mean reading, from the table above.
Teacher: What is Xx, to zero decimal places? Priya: 563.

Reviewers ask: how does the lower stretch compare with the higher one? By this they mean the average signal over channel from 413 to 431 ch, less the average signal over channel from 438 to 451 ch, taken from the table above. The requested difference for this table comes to -47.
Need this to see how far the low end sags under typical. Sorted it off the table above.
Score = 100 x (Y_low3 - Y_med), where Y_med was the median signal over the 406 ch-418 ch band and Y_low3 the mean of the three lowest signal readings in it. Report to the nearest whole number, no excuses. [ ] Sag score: -800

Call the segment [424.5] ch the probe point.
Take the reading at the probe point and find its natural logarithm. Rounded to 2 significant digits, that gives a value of 5.6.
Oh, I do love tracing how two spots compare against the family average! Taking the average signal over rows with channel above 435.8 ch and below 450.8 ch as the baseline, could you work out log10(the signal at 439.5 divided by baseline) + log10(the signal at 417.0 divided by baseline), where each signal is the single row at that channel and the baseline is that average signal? -0.23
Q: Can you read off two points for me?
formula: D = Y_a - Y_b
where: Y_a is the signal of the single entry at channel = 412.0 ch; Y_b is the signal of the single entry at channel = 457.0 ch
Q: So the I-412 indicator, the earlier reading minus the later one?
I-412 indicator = -173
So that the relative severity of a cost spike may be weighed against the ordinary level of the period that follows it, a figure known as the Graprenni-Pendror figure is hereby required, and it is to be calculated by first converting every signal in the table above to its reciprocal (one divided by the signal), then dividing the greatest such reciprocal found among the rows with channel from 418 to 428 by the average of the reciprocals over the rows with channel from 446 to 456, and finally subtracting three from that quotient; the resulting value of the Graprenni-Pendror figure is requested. -1.61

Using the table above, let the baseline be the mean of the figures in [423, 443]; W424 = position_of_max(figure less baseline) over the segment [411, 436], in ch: 429.5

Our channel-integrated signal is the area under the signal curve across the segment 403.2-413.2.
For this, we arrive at 1435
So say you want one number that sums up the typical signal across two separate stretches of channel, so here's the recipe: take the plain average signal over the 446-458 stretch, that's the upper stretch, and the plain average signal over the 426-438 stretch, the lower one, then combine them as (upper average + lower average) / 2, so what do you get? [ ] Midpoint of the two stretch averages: 291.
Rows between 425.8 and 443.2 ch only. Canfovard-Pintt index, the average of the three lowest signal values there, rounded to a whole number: 231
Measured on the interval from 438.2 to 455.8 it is 265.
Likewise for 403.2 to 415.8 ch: 141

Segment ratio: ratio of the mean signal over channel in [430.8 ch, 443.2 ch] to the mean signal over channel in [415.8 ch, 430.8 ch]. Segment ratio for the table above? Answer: 1.0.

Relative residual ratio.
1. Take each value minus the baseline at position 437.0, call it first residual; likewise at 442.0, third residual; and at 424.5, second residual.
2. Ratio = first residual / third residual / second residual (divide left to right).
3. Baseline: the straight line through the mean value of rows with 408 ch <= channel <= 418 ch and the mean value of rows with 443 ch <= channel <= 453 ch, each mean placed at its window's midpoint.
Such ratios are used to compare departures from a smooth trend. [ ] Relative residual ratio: 0.029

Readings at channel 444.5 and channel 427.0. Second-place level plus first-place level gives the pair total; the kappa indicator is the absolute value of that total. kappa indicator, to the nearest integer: 579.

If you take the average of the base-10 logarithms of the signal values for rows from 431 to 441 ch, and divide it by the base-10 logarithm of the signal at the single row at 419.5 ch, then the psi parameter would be 1.01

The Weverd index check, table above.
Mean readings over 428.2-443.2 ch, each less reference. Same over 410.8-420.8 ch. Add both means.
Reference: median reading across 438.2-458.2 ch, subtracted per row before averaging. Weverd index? -193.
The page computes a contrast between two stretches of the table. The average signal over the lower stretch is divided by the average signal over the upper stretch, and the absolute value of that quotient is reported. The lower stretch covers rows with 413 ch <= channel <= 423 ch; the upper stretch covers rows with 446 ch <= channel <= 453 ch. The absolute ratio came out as 0.64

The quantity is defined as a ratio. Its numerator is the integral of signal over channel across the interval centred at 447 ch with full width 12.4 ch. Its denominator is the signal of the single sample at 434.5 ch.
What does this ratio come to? 16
